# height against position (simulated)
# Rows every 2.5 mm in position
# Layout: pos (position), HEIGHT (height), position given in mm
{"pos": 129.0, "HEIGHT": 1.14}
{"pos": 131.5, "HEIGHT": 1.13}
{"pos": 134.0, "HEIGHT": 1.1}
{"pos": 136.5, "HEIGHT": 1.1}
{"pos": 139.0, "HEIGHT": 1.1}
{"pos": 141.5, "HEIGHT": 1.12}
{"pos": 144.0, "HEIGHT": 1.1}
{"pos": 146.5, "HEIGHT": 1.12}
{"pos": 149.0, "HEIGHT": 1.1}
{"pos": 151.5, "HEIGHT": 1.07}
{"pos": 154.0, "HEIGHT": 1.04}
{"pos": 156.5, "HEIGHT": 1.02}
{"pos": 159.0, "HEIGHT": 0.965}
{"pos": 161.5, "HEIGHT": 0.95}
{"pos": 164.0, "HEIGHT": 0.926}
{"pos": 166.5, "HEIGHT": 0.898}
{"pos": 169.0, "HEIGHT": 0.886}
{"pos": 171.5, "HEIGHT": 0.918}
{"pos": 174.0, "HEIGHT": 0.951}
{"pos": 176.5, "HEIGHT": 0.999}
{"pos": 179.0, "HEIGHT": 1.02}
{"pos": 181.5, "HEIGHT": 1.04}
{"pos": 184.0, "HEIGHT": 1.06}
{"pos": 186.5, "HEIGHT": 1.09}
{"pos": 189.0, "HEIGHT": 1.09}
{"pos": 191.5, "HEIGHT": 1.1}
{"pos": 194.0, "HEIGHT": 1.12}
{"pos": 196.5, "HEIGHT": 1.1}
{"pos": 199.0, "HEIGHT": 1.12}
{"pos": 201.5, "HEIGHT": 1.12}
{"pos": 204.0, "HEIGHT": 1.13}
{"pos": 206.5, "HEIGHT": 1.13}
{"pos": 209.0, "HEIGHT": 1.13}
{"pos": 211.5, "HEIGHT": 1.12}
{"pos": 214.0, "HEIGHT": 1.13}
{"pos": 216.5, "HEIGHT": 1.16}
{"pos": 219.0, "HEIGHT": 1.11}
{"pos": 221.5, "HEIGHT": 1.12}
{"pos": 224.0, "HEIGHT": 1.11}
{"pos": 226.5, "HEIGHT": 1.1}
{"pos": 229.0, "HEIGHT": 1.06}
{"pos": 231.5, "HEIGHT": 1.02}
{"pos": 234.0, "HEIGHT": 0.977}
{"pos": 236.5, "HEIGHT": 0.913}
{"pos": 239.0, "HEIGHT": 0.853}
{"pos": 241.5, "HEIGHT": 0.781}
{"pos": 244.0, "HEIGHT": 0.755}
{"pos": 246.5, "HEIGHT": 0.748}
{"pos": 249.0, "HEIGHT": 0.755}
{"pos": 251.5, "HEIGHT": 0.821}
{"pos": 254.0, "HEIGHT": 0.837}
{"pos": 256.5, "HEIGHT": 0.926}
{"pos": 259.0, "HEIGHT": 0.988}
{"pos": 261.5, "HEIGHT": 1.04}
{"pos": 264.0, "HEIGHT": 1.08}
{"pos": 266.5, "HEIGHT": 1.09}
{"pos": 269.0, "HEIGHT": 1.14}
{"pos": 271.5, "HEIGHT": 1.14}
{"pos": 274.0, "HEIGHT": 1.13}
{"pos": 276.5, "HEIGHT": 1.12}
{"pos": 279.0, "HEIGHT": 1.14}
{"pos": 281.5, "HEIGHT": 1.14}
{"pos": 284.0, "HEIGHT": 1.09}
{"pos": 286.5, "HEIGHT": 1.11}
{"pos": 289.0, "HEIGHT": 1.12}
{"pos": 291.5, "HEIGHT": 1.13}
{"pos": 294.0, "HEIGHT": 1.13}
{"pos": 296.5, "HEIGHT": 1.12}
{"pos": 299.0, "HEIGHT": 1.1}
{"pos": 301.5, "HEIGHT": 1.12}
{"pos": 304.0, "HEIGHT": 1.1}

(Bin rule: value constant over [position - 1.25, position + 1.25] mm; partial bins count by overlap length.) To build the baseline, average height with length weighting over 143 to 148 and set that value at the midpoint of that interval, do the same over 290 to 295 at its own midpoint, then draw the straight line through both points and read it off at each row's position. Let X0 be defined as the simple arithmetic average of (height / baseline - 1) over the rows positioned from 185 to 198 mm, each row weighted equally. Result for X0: -0.01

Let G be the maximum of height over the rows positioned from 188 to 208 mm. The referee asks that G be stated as 1.13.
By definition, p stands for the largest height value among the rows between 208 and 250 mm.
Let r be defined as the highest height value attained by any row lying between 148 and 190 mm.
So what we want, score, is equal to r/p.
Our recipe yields 0.95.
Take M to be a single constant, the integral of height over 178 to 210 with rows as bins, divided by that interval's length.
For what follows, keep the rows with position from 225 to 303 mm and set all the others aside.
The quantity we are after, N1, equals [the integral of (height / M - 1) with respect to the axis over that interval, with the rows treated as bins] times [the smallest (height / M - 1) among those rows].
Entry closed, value 1.8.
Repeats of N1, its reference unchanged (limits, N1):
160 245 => 1.6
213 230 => 0.0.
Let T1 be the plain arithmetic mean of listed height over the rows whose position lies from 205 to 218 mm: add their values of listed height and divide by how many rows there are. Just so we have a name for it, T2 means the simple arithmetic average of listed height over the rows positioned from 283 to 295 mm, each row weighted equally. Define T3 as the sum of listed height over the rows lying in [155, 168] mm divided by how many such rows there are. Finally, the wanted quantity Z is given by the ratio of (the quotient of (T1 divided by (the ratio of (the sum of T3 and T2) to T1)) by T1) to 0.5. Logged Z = 1.10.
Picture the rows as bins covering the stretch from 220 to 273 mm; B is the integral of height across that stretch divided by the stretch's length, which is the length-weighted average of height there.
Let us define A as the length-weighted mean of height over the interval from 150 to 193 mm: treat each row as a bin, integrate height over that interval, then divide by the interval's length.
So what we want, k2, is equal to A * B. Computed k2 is 0.97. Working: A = 1.00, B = 0.97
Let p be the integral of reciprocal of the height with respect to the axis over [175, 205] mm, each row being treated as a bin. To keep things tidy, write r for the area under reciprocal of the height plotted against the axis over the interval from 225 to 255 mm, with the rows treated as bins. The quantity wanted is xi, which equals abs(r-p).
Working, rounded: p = 27.8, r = 34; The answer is 6.64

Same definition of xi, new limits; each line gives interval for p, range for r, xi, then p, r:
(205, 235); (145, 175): 3.17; 27.4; 31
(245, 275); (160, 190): 1.01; 31.6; 31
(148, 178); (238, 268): 3.43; 30.9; 34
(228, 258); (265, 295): 8.23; 35.0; 27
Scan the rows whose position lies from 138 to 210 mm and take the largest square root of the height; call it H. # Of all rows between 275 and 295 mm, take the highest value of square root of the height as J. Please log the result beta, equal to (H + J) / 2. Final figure 1.07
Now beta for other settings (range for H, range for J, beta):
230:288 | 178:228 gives 1.07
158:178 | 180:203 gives 1.03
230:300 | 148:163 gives 1.06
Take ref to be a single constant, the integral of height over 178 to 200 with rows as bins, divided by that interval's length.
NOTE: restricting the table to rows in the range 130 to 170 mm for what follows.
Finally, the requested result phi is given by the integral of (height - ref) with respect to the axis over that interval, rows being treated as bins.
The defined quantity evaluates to -1.7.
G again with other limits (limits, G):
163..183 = 1.04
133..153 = 1.12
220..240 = 1.12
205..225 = 1.16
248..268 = 1.09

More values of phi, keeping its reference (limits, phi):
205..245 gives -2.0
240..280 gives -4.6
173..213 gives 0.0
